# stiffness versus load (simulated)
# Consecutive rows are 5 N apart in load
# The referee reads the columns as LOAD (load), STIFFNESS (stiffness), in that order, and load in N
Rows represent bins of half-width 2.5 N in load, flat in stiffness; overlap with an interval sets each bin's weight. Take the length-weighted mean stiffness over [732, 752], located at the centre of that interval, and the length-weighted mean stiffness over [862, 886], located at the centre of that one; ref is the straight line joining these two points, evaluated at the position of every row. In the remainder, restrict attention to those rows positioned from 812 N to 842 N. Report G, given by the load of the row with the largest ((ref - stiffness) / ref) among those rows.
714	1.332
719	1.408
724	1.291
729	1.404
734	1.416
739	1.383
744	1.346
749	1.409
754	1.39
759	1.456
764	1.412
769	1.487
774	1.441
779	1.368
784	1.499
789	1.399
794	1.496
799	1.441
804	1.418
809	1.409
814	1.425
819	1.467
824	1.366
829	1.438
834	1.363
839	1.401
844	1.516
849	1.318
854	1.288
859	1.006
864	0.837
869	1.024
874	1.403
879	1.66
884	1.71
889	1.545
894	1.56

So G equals 824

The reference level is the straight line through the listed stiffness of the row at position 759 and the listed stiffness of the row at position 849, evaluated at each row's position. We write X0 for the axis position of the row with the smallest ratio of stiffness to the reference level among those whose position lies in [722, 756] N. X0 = 724 N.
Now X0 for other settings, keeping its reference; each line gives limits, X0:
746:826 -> 754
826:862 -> 859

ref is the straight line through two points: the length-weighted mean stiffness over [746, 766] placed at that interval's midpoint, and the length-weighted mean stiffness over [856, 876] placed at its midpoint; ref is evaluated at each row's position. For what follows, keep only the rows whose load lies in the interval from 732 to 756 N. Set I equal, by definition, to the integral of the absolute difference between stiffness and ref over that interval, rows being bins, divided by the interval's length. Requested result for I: 0.065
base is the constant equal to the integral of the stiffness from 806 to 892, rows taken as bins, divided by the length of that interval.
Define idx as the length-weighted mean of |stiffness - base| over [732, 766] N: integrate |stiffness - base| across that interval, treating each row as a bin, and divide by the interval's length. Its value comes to 0.042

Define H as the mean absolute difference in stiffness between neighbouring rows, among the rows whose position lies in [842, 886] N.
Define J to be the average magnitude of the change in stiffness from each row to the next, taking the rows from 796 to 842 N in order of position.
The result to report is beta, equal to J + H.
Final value 0.241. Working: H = 0.194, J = 0.047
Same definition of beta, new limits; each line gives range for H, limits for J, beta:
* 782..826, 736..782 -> 0.108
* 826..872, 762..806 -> 0.212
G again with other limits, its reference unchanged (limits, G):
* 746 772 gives 754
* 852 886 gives 864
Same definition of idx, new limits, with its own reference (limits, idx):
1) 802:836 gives 0.049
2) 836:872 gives 0.214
